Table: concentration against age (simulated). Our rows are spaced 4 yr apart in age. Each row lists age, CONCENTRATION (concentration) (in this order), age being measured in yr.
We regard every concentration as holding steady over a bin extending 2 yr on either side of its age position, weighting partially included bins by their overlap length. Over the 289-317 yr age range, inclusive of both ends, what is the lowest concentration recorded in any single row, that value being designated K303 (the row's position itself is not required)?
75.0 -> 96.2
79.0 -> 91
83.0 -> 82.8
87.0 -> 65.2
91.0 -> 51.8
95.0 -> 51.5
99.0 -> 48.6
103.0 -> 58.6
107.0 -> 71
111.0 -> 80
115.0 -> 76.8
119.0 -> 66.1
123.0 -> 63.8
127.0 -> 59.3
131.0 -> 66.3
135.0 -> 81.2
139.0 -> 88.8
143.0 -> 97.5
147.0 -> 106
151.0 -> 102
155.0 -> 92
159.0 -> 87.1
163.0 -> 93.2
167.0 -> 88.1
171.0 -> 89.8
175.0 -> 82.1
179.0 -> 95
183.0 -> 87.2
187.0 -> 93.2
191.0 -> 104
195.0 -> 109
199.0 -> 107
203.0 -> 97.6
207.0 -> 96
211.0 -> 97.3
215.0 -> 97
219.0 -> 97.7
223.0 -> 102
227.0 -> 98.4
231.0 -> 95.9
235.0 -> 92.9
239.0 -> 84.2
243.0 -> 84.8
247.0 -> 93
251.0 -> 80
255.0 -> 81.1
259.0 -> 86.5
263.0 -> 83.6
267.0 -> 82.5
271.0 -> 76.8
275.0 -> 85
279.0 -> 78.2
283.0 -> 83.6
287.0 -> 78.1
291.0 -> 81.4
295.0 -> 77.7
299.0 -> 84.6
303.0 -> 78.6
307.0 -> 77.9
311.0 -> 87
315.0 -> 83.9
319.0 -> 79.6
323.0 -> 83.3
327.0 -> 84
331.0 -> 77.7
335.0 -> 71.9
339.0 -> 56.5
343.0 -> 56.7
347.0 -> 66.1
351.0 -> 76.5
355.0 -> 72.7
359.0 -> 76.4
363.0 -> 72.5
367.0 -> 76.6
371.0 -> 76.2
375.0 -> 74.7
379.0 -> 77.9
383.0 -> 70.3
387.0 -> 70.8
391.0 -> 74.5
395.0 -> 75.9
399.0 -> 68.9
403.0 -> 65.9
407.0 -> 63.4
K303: 77.7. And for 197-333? 76.8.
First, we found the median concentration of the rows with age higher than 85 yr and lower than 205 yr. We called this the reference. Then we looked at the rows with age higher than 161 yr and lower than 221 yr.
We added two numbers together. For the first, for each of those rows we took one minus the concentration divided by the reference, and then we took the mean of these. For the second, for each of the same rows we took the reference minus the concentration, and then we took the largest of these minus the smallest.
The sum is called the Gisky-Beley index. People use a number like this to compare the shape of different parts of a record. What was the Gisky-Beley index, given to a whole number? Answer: 27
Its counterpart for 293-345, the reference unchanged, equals 31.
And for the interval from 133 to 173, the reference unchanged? 25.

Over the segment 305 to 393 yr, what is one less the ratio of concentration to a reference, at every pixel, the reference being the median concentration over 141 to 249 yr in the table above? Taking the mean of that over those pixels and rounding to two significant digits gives 0.22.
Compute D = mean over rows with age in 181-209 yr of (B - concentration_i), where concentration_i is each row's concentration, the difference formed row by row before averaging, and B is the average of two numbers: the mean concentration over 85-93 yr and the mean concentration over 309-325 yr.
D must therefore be -28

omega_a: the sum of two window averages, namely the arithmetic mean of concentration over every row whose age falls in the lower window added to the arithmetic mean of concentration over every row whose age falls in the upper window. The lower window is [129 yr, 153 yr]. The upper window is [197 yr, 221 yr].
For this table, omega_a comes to 189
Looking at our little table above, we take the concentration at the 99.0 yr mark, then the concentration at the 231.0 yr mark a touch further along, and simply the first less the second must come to -47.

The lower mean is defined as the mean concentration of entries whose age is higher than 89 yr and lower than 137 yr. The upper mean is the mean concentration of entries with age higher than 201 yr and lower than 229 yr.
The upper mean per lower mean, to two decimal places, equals 1.52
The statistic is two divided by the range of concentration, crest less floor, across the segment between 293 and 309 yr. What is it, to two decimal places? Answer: 0.29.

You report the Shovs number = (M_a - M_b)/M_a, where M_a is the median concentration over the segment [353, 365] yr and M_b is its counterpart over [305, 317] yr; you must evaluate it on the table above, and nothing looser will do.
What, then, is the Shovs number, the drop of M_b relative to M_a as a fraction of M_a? -0.15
